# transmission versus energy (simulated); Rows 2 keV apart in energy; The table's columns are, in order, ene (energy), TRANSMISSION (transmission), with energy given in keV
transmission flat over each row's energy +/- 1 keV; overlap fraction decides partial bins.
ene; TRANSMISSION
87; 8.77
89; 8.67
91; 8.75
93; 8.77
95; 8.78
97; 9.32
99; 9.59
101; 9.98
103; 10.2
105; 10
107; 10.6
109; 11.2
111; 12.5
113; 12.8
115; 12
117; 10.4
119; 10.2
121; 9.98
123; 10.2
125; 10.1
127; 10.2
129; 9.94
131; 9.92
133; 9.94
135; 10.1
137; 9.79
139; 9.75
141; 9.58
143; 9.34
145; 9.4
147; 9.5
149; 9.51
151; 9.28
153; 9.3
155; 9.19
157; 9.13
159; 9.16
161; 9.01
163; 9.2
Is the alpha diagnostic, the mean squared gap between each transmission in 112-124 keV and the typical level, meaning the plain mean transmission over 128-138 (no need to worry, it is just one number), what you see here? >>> 2.13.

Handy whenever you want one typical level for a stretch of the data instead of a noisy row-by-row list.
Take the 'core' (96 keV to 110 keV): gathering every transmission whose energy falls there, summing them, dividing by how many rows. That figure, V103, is 10.1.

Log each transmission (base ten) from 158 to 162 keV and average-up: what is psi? 0.96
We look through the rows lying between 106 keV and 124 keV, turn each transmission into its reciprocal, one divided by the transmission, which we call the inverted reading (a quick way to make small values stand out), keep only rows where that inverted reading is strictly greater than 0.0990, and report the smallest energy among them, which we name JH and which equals 121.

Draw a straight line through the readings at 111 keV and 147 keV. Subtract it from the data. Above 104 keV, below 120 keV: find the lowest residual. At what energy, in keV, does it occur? 105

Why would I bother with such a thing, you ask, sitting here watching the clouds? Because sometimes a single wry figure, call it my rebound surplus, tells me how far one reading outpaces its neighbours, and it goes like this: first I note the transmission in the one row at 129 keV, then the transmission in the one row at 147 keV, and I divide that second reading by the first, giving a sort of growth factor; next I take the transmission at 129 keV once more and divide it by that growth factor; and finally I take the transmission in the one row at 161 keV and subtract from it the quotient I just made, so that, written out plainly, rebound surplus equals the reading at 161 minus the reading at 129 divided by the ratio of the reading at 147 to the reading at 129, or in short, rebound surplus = -1.4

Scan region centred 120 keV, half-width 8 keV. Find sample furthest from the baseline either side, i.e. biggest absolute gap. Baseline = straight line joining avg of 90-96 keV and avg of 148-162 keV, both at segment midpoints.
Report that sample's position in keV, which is 113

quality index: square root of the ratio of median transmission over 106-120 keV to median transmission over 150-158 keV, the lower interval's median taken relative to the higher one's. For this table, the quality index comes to 1.10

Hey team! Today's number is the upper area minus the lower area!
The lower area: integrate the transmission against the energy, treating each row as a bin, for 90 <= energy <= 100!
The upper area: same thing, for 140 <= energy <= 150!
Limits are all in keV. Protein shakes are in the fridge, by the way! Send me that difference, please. 4.2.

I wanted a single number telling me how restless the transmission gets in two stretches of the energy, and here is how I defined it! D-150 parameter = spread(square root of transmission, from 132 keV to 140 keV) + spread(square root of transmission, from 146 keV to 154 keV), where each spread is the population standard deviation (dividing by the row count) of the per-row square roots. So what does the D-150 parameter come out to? 0.039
